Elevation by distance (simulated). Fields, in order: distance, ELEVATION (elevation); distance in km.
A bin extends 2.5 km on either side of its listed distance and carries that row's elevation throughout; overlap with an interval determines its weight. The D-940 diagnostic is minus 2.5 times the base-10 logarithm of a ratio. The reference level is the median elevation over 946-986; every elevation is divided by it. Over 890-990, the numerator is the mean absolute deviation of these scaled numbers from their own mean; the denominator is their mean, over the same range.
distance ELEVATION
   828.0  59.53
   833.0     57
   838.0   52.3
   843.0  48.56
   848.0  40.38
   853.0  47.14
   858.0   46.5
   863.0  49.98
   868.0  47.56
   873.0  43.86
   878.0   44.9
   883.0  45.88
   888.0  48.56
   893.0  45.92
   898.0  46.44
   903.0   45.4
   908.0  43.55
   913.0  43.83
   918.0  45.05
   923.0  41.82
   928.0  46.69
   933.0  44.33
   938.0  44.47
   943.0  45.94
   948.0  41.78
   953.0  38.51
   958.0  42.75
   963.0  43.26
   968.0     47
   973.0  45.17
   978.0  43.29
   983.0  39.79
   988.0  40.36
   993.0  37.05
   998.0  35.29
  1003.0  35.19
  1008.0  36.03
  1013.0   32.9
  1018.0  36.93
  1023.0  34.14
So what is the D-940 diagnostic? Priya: 3.4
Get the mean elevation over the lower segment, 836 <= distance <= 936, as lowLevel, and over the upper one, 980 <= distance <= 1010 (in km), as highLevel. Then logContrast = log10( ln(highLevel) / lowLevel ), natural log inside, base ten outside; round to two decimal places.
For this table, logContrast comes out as -1.10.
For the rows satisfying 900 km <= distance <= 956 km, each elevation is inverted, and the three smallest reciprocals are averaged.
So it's 0.0217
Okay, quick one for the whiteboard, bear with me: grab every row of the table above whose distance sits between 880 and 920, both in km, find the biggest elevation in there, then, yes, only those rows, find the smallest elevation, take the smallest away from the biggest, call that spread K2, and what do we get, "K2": 5.0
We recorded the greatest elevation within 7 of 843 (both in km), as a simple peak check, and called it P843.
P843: 52.3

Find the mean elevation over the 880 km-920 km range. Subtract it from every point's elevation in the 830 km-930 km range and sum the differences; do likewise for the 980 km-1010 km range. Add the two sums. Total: -30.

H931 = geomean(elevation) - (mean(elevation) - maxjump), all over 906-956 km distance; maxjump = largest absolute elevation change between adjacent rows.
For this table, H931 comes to 4.8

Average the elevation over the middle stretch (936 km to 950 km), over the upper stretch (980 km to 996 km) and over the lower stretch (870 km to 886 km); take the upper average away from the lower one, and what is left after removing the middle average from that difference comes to -38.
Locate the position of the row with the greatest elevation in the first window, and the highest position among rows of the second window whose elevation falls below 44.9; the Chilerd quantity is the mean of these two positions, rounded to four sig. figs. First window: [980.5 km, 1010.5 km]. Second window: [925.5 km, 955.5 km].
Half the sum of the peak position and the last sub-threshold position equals 970.5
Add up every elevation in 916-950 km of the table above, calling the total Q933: 310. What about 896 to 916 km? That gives 179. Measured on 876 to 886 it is 91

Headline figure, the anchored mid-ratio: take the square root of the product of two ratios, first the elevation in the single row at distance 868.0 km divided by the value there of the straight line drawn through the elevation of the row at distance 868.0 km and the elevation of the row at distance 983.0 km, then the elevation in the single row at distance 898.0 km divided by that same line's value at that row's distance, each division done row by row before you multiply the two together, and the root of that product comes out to 1.01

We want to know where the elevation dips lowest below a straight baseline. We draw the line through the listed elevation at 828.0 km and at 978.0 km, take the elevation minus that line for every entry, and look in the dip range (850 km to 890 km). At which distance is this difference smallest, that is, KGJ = 873.0 km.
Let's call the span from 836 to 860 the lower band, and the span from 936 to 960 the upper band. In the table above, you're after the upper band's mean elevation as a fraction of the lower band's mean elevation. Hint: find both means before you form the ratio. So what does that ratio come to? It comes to 0.91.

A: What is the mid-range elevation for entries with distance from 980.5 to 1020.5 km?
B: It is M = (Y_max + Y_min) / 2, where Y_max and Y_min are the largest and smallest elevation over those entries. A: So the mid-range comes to 36.6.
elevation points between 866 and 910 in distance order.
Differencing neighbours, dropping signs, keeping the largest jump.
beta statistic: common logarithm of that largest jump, 0.57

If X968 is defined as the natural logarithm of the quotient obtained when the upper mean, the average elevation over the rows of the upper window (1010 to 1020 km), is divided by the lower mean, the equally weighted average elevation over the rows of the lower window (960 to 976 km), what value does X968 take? -0.26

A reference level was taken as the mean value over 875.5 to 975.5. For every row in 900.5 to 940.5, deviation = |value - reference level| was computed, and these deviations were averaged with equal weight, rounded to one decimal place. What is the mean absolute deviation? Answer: 1.0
